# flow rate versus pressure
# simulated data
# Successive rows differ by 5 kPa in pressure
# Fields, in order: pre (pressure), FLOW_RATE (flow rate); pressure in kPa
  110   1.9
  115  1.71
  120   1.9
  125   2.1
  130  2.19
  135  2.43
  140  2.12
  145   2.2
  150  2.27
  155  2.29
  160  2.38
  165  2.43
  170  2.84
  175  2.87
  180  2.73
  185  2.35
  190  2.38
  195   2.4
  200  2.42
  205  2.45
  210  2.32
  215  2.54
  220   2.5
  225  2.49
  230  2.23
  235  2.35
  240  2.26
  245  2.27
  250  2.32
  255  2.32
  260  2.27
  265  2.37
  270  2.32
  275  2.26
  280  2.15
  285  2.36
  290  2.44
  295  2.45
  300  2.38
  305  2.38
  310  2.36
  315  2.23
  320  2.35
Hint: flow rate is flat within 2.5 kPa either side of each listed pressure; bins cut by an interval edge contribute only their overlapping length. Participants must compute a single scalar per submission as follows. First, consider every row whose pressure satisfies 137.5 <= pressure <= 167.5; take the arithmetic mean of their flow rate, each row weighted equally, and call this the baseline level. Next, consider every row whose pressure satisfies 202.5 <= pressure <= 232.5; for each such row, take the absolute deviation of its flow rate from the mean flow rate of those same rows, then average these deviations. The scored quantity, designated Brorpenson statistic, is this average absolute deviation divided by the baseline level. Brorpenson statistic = 0.043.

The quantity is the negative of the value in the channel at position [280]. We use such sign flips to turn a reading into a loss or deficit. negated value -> -2.15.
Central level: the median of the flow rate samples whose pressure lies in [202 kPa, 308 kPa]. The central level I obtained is 2.35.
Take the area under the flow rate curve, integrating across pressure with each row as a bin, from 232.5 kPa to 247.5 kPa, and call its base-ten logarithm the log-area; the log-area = 1.54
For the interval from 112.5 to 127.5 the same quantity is 1.46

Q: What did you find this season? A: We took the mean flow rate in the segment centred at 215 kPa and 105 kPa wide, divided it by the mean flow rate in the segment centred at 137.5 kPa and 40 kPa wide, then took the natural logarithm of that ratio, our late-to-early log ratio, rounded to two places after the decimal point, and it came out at 0.11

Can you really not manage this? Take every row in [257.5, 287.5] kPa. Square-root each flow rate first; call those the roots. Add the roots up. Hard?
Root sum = 9.1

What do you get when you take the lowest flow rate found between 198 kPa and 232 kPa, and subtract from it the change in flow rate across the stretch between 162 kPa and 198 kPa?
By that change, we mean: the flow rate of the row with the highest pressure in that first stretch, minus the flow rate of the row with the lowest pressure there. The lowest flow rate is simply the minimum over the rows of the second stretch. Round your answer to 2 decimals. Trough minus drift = 2.26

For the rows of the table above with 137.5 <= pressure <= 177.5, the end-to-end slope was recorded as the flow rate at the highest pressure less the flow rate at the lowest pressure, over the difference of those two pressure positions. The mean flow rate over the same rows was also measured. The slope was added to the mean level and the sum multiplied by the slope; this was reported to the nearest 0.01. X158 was 0.05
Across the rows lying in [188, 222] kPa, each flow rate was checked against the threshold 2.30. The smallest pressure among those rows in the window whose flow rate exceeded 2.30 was 190 kPa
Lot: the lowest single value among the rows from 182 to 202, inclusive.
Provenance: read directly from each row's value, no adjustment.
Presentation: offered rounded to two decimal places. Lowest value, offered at 2.35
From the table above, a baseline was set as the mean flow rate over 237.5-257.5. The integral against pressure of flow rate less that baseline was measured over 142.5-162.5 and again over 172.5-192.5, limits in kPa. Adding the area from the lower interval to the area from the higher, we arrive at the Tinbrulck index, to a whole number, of 6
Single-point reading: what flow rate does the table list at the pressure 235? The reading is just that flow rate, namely 2.35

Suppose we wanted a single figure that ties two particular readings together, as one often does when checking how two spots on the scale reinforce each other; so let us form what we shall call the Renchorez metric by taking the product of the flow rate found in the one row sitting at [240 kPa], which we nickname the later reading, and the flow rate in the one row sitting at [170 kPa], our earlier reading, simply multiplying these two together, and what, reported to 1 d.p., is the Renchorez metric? 6.4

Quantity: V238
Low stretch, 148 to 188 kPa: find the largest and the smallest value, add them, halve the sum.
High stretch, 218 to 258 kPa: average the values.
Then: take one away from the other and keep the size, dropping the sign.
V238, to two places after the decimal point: 0.23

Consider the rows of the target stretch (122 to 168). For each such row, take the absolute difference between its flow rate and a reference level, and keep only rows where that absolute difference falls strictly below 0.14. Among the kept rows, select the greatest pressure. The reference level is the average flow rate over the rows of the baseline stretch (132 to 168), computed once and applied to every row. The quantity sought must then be 165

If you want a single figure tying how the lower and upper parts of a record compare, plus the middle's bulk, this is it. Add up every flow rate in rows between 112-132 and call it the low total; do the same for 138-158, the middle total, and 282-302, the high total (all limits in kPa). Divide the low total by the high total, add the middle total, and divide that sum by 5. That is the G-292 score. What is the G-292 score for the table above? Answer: 1.94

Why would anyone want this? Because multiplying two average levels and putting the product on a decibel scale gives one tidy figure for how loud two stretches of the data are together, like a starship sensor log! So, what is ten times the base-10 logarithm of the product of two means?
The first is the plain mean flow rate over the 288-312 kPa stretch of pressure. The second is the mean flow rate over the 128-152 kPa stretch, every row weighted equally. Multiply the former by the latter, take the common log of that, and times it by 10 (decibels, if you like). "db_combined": 7.31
